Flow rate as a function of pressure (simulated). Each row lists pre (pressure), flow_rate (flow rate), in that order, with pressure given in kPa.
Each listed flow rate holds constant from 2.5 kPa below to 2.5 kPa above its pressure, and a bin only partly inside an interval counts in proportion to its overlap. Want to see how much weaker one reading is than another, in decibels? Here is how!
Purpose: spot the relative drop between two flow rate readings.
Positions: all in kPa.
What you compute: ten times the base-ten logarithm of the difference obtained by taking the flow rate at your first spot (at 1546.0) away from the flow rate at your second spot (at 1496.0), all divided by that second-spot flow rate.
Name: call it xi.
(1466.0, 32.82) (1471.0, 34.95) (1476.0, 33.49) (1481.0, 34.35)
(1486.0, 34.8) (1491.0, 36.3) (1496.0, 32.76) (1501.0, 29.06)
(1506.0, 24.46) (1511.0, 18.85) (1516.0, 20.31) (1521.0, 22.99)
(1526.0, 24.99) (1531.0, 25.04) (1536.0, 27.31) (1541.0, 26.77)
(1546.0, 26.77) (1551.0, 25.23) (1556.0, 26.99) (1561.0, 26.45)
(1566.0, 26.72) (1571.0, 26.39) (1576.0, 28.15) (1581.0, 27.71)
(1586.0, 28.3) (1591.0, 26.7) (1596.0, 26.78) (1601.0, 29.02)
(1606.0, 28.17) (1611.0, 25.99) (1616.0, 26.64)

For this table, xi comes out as -7.4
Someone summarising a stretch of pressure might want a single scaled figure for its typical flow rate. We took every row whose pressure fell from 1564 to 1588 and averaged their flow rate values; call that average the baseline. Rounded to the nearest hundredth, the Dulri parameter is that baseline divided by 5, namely 5.49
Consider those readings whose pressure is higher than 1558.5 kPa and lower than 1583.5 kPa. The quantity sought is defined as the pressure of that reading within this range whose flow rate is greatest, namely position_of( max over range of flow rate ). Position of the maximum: 1576.0 kPa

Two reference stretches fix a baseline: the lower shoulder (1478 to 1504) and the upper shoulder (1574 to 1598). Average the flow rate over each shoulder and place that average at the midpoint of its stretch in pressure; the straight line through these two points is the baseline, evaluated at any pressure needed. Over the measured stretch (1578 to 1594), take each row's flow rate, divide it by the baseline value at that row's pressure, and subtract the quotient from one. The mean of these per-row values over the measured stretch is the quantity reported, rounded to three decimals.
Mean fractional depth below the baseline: -0.001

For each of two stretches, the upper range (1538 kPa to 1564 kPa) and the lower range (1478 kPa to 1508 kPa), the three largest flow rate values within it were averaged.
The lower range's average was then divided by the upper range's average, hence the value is 1.31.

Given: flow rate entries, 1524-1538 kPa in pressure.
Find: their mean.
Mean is 25.8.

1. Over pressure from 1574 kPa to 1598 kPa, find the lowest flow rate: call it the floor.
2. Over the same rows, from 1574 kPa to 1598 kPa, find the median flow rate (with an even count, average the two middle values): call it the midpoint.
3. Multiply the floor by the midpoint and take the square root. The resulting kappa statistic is 27.2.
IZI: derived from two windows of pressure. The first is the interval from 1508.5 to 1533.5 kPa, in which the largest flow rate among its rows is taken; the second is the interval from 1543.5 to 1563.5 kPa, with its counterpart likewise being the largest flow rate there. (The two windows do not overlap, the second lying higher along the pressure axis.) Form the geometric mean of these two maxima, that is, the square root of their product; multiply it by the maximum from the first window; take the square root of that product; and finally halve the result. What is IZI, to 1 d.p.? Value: 12.8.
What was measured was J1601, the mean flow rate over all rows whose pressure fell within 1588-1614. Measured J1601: 27.3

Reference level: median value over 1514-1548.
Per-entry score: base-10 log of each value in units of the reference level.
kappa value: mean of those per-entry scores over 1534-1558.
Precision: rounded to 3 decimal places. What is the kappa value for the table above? 0.026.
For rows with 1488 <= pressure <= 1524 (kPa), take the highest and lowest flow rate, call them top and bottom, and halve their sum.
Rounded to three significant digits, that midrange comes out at 27.6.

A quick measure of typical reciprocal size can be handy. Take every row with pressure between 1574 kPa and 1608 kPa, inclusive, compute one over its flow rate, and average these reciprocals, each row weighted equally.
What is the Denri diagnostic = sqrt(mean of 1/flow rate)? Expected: 0.190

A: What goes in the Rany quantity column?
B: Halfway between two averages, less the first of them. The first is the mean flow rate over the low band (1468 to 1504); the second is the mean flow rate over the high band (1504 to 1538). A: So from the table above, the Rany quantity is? -5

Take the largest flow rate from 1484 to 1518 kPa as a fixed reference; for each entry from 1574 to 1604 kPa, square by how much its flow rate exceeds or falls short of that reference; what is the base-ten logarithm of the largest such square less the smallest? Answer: 1.59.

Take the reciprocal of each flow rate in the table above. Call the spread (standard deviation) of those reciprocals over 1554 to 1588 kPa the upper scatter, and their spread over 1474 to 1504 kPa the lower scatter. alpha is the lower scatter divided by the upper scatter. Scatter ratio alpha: 2.2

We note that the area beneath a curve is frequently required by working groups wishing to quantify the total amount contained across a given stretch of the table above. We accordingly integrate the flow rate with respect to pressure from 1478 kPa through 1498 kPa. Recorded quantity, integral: 691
